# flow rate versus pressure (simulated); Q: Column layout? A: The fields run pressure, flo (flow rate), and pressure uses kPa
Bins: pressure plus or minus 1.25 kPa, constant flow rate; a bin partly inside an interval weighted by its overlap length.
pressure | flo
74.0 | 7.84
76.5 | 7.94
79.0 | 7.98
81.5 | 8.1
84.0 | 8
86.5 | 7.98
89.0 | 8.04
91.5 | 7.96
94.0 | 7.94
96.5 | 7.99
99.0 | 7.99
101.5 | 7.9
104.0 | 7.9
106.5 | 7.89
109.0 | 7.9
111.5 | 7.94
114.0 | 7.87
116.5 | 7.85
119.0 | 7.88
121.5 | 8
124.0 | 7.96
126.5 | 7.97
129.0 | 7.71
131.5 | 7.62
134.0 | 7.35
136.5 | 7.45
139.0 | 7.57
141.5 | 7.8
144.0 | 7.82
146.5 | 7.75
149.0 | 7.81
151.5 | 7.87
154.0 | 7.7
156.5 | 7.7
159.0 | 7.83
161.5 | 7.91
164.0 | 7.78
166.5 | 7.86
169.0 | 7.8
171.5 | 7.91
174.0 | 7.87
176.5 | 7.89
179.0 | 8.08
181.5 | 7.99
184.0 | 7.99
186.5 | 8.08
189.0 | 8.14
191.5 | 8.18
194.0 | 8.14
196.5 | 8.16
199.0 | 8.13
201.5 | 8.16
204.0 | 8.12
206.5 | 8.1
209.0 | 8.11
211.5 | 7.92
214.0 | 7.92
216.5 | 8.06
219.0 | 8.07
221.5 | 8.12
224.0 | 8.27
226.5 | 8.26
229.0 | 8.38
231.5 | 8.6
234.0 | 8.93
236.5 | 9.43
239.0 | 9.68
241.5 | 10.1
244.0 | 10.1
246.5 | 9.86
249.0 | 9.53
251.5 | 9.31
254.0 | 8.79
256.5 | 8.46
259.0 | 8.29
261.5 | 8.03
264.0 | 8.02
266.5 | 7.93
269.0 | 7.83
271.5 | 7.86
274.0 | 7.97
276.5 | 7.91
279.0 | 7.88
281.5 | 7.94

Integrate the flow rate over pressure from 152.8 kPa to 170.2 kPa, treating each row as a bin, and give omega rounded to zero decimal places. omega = 136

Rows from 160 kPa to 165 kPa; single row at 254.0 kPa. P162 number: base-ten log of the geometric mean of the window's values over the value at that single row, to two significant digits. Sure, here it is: -0.049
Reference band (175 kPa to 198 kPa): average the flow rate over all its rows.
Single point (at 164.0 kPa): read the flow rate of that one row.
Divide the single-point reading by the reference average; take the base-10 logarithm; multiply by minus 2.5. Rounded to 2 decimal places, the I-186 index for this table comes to 0.04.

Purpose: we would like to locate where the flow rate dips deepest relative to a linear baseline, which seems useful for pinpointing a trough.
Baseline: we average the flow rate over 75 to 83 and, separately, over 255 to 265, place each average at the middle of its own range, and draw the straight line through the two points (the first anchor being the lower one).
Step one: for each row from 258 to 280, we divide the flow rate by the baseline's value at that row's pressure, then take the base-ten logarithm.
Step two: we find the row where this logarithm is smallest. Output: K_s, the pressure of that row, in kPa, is 269.0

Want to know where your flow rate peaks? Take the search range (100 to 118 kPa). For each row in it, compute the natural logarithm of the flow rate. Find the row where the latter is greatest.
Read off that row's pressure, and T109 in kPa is 111.5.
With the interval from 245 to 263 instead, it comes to 246.5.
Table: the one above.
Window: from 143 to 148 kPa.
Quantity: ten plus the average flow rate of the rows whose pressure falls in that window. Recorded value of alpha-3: 17.8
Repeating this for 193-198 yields 18.1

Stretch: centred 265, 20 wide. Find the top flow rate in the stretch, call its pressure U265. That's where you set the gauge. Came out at 256.5 kPa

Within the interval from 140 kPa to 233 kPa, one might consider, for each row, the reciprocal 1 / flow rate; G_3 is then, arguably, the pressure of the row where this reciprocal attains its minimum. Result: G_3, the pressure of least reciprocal 231.5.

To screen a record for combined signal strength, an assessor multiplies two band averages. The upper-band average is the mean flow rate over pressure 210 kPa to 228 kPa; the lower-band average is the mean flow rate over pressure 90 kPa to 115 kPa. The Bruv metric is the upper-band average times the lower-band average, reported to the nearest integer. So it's 64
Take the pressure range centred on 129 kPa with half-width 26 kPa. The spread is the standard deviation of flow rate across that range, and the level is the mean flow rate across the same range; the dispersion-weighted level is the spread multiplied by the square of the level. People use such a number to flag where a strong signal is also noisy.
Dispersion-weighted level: 10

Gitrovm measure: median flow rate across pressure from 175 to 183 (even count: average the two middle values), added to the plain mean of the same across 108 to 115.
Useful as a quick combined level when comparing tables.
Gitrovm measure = 15.9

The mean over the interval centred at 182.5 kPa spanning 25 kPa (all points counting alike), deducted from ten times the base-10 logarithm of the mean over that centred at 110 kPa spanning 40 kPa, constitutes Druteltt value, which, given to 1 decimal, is 1.0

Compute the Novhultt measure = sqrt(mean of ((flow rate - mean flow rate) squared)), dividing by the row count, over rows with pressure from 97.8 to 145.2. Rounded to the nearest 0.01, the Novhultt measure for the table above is 0.18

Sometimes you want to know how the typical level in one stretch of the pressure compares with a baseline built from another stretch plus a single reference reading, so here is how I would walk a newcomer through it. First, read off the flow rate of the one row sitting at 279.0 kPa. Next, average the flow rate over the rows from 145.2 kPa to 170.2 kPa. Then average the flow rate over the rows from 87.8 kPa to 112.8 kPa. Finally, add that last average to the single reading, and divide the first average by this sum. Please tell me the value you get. 0.493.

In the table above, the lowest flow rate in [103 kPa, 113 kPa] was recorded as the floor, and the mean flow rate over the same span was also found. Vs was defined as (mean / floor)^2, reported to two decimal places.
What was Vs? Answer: 1.00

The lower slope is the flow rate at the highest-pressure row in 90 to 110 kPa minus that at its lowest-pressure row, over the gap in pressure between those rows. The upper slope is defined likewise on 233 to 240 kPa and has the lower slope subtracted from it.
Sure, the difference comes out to 0.15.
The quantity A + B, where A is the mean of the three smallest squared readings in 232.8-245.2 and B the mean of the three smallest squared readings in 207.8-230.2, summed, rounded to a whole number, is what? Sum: 151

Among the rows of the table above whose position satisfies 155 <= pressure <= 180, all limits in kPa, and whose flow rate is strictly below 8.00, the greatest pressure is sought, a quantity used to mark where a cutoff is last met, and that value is 176.5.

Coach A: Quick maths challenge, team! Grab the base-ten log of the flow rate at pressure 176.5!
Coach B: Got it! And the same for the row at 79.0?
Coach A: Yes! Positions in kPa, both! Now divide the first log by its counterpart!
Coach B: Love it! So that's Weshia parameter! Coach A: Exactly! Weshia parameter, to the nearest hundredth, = 0.99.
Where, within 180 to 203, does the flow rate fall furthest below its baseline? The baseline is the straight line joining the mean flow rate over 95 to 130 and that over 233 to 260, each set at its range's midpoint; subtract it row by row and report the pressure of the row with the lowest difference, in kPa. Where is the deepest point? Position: 199.0 kPa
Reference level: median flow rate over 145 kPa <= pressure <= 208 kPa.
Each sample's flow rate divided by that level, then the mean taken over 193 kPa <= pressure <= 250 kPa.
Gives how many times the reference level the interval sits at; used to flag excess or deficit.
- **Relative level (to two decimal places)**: 1.09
